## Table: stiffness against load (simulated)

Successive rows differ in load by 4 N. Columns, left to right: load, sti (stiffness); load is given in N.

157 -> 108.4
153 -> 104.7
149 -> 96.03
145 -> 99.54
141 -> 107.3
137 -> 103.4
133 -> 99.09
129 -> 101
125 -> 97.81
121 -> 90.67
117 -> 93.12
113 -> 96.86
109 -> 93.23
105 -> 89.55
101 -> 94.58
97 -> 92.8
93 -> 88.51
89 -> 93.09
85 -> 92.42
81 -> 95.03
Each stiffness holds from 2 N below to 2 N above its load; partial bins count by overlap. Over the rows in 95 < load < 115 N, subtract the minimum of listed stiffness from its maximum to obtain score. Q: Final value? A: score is 7.3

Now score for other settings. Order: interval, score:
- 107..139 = 12.7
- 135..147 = 7.8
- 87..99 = 4.6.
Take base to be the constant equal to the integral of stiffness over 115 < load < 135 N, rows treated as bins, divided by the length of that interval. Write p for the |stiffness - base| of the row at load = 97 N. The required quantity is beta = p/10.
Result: 0.35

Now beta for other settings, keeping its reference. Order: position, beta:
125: 0.15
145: 0.32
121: 0.57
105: 0.68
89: 0.32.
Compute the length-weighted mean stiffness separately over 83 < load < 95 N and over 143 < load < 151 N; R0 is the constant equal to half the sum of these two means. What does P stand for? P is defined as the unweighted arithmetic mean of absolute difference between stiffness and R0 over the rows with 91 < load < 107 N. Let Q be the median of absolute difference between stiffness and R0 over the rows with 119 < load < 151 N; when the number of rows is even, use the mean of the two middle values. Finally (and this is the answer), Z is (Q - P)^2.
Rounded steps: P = 3.2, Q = 4.8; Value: 2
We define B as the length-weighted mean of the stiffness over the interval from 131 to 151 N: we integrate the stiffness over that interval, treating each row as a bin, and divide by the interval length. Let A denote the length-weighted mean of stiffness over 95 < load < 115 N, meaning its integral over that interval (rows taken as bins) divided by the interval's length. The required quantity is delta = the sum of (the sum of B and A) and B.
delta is 296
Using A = 93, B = 101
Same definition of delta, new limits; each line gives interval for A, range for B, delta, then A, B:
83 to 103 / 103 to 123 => 278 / 92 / 93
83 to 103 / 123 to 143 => 296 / 92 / 102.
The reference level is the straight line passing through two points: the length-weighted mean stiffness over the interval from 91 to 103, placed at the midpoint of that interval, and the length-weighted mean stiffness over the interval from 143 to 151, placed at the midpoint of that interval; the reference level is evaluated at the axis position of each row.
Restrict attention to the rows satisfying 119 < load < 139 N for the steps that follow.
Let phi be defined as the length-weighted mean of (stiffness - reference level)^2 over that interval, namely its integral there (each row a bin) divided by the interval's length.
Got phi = 21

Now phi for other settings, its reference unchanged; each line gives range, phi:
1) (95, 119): 5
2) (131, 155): 34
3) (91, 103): 5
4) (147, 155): 21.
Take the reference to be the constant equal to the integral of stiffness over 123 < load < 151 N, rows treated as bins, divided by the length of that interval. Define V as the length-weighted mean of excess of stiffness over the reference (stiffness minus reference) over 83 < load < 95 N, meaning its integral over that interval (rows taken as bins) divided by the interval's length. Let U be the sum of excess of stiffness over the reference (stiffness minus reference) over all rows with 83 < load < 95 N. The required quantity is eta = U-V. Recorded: -19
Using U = -28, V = -9.3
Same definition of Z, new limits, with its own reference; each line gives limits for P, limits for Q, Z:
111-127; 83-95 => 0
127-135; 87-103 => 15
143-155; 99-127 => 10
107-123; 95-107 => 0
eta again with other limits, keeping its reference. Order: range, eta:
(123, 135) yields -3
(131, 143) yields 5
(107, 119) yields -12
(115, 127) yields -13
